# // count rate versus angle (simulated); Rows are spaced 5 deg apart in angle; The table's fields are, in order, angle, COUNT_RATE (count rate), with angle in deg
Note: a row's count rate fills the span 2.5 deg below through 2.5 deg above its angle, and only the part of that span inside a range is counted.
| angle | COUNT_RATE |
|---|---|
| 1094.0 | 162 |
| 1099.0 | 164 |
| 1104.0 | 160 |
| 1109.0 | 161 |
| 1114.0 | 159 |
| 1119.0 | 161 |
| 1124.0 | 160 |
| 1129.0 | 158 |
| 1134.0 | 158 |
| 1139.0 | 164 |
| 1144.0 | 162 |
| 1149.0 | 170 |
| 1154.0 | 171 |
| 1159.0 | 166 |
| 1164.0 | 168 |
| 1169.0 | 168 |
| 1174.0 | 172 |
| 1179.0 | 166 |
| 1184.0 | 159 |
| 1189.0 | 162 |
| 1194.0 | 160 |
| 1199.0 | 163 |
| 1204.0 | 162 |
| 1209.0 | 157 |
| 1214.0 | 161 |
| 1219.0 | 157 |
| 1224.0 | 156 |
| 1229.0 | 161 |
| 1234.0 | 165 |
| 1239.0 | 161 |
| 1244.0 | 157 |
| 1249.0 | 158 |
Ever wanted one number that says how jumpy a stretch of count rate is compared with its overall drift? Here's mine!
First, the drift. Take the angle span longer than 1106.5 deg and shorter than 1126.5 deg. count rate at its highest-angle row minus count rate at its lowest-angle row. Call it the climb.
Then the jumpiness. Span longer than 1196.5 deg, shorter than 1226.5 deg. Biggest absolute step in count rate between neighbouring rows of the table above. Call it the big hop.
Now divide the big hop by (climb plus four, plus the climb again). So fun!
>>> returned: 2.5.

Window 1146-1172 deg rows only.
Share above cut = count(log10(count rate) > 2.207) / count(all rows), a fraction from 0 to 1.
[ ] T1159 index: 1.0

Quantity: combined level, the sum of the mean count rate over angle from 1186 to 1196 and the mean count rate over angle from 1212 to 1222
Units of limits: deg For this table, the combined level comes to 320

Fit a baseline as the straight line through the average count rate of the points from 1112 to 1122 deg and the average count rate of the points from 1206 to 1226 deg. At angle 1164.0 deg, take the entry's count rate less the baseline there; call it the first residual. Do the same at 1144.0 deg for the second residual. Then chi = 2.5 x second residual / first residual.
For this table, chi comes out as 0.7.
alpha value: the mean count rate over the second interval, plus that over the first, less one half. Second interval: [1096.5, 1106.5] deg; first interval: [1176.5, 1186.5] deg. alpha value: 324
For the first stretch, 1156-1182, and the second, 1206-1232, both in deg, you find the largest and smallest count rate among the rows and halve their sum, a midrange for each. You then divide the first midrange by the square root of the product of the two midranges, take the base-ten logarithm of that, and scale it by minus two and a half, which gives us -0.035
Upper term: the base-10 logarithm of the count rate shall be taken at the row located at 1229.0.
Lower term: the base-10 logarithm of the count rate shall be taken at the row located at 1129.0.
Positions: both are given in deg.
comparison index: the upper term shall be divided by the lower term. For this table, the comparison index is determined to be 1.004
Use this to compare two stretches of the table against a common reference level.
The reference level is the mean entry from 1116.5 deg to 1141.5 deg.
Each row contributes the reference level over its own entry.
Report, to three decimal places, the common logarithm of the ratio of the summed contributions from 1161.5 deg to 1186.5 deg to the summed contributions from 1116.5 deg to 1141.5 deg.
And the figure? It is -0.017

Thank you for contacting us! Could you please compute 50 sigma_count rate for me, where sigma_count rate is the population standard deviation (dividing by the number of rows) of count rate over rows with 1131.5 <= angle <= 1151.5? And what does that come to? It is 217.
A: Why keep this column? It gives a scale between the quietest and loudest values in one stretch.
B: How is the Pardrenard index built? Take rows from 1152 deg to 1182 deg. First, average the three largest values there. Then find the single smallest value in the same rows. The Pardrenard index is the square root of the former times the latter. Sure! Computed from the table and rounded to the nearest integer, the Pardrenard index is 168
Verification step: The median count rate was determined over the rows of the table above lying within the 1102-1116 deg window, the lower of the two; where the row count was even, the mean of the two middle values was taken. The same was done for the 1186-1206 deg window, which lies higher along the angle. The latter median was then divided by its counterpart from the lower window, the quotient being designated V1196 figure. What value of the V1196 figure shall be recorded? 1.01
